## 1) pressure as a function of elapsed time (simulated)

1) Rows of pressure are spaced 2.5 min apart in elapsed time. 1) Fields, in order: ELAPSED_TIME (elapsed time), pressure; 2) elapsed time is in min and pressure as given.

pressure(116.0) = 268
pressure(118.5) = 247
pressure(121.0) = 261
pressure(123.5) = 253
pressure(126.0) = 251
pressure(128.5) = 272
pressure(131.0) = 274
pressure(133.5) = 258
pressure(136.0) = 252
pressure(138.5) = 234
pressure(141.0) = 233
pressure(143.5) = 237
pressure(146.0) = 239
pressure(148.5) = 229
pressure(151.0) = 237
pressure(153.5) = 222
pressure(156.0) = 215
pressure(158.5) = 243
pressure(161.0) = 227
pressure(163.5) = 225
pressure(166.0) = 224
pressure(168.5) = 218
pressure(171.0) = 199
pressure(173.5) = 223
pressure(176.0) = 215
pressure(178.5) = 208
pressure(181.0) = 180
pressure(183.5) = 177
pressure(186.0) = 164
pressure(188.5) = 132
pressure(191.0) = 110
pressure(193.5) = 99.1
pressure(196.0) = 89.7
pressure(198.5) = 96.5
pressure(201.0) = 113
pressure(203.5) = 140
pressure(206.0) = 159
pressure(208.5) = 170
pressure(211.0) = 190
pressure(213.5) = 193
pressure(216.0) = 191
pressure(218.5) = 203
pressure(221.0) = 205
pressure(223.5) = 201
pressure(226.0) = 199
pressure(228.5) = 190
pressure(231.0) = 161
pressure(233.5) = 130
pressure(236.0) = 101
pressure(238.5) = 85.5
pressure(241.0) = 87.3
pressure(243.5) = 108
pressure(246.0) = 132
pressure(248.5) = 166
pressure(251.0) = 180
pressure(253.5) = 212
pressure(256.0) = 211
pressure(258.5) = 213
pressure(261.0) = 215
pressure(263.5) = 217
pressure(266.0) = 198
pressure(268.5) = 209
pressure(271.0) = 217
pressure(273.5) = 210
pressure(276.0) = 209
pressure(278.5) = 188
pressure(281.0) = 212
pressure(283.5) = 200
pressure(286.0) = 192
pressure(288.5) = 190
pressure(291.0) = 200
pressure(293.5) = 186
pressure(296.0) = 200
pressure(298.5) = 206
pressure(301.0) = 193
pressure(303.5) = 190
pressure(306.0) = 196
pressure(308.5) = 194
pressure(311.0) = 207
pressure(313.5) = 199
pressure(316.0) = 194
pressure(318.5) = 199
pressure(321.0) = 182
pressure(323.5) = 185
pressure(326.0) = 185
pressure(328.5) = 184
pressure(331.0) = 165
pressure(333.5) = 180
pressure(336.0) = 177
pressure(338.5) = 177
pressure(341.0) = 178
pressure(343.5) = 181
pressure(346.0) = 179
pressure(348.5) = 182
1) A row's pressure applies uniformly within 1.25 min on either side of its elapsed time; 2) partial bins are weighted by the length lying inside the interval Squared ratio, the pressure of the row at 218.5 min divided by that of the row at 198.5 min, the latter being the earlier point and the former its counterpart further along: 4.4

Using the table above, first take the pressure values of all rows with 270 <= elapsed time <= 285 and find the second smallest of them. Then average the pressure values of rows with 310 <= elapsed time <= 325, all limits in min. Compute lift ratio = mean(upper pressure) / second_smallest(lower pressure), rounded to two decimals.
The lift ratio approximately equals 0.97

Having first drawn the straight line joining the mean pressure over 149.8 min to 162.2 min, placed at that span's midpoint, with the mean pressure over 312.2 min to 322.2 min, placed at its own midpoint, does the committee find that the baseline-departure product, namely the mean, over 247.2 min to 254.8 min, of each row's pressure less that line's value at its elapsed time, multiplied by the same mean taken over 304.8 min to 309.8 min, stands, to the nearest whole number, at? 15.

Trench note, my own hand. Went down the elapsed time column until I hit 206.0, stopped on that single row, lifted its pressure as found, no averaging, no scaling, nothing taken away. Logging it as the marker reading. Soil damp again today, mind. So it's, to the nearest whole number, 159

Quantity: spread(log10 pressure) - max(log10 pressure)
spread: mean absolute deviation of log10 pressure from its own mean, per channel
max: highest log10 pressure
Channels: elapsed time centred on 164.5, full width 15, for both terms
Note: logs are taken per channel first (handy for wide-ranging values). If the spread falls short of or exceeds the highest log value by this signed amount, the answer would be -2.37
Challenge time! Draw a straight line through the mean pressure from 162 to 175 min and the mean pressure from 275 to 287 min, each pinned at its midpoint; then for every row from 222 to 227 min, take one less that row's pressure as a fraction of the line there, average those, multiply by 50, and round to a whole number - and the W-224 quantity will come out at 2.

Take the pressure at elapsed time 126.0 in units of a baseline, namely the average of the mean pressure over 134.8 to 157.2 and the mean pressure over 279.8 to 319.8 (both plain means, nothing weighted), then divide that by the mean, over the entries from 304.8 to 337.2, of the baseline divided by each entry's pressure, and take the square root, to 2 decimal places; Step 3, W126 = 1.01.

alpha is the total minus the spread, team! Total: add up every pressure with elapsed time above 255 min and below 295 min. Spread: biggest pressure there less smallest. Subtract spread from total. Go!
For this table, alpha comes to 3236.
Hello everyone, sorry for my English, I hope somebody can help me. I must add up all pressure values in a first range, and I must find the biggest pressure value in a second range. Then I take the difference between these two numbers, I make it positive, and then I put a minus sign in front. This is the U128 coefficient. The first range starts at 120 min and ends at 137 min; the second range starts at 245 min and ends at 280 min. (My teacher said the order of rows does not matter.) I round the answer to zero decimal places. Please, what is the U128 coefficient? -1604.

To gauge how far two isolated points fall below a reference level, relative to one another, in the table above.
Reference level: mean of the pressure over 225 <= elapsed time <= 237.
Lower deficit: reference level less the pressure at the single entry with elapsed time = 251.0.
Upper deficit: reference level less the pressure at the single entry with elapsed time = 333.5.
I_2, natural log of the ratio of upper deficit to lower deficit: 0.00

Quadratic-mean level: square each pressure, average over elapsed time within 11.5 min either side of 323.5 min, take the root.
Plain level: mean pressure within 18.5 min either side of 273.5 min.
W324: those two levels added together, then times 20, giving 7831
